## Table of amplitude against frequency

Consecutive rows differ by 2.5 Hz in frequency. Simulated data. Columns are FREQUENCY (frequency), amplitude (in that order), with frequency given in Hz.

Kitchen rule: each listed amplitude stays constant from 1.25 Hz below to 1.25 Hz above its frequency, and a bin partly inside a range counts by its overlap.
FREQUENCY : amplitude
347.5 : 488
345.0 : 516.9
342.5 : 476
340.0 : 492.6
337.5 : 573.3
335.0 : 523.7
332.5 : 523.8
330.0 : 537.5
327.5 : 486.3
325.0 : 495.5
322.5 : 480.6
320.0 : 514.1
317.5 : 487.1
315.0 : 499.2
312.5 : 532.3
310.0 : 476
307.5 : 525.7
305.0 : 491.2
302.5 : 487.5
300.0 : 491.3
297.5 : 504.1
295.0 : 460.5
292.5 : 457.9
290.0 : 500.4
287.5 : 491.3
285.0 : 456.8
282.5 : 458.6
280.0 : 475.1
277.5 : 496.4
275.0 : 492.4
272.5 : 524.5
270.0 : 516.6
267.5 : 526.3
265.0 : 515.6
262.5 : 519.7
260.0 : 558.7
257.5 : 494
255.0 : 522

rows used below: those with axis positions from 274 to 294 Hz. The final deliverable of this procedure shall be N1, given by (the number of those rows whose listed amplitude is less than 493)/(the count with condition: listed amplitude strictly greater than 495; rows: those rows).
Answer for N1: 3.0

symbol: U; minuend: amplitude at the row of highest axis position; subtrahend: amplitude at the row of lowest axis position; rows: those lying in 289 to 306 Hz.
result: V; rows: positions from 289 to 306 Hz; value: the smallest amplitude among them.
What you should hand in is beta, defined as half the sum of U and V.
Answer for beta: 224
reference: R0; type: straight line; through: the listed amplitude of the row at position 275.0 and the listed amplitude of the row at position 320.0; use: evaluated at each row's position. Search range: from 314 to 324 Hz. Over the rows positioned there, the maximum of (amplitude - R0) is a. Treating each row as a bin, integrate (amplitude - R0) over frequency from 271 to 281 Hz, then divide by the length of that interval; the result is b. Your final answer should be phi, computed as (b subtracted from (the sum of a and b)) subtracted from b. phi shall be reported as 5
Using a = 0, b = 5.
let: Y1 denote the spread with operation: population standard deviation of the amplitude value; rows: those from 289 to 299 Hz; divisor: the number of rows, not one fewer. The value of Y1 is 22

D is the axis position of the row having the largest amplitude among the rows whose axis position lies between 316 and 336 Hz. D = 330.0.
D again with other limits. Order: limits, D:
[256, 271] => 260.0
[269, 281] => 272.5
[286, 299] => 297.5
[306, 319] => 312.5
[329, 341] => 337.5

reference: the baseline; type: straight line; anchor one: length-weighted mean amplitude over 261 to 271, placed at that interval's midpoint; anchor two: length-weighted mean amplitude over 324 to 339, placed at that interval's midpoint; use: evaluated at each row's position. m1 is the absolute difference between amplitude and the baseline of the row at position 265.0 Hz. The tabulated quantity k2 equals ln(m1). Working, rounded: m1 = 5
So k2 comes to 1.6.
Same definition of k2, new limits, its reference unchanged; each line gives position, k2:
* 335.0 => -1.4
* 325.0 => 3.3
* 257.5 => 3.3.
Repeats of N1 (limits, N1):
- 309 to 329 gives 1.0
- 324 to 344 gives 0.6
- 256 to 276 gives 0.2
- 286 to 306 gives 3.0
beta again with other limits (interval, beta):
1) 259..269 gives 242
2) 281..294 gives 228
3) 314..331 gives 259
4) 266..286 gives 194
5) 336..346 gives 210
